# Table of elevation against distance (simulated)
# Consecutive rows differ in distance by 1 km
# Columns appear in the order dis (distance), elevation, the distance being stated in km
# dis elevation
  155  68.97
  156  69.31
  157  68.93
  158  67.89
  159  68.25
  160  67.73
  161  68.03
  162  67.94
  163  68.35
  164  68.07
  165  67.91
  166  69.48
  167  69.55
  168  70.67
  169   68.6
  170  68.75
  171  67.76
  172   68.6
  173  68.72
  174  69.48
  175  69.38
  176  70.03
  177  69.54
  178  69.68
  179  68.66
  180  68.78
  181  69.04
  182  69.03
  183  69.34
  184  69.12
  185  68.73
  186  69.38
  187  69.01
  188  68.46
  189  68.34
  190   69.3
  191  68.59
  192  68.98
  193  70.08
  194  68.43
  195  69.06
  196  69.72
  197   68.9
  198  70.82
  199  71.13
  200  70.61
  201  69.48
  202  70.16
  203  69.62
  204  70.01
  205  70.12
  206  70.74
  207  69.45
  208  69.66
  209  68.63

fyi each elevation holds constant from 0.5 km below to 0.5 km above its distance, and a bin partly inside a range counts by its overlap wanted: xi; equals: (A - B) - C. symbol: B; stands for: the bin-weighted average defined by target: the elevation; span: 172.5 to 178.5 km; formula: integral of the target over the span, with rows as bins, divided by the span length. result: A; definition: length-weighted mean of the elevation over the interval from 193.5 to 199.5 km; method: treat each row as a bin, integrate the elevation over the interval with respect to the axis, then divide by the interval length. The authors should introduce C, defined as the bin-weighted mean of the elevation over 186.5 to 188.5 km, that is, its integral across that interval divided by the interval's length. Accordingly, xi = -68.5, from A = 69.7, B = 69.5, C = 68.7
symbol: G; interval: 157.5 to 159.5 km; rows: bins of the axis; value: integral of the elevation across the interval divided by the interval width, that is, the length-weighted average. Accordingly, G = 68.1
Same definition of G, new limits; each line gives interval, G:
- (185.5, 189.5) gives 68.8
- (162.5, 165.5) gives 68.1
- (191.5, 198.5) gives 69.4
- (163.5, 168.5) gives 69.1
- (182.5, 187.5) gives 69.1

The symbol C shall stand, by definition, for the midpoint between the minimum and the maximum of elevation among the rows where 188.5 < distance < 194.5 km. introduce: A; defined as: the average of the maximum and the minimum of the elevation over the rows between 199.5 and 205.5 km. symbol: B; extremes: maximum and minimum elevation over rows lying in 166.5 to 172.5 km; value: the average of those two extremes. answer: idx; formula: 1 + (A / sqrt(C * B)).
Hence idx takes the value 2.01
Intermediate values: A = 70.0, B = 69.2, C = 69.2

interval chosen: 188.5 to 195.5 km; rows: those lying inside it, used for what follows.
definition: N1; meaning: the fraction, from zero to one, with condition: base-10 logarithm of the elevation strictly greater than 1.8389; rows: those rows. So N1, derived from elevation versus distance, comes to 0.4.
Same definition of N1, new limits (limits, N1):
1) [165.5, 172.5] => 0.4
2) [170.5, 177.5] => 0.6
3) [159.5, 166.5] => 0.1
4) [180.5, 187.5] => 0.9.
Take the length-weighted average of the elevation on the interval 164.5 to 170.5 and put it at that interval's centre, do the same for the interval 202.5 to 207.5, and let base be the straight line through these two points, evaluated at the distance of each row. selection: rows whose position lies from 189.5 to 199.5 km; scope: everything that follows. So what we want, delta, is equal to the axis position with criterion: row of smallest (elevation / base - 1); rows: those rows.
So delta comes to 194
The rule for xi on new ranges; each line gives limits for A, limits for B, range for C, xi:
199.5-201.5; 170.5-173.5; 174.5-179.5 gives -67.8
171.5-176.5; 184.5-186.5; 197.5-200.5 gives -70.7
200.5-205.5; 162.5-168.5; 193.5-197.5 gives -68.2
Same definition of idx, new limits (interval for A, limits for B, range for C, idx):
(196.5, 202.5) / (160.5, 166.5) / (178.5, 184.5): 2.02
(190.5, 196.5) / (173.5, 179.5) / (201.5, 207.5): 1.99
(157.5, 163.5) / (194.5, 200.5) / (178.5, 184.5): 1.98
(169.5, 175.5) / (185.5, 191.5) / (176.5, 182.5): 1.99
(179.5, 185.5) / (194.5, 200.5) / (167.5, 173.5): 1.99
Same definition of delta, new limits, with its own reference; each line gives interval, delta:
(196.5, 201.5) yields 197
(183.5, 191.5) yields 189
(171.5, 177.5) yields 172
